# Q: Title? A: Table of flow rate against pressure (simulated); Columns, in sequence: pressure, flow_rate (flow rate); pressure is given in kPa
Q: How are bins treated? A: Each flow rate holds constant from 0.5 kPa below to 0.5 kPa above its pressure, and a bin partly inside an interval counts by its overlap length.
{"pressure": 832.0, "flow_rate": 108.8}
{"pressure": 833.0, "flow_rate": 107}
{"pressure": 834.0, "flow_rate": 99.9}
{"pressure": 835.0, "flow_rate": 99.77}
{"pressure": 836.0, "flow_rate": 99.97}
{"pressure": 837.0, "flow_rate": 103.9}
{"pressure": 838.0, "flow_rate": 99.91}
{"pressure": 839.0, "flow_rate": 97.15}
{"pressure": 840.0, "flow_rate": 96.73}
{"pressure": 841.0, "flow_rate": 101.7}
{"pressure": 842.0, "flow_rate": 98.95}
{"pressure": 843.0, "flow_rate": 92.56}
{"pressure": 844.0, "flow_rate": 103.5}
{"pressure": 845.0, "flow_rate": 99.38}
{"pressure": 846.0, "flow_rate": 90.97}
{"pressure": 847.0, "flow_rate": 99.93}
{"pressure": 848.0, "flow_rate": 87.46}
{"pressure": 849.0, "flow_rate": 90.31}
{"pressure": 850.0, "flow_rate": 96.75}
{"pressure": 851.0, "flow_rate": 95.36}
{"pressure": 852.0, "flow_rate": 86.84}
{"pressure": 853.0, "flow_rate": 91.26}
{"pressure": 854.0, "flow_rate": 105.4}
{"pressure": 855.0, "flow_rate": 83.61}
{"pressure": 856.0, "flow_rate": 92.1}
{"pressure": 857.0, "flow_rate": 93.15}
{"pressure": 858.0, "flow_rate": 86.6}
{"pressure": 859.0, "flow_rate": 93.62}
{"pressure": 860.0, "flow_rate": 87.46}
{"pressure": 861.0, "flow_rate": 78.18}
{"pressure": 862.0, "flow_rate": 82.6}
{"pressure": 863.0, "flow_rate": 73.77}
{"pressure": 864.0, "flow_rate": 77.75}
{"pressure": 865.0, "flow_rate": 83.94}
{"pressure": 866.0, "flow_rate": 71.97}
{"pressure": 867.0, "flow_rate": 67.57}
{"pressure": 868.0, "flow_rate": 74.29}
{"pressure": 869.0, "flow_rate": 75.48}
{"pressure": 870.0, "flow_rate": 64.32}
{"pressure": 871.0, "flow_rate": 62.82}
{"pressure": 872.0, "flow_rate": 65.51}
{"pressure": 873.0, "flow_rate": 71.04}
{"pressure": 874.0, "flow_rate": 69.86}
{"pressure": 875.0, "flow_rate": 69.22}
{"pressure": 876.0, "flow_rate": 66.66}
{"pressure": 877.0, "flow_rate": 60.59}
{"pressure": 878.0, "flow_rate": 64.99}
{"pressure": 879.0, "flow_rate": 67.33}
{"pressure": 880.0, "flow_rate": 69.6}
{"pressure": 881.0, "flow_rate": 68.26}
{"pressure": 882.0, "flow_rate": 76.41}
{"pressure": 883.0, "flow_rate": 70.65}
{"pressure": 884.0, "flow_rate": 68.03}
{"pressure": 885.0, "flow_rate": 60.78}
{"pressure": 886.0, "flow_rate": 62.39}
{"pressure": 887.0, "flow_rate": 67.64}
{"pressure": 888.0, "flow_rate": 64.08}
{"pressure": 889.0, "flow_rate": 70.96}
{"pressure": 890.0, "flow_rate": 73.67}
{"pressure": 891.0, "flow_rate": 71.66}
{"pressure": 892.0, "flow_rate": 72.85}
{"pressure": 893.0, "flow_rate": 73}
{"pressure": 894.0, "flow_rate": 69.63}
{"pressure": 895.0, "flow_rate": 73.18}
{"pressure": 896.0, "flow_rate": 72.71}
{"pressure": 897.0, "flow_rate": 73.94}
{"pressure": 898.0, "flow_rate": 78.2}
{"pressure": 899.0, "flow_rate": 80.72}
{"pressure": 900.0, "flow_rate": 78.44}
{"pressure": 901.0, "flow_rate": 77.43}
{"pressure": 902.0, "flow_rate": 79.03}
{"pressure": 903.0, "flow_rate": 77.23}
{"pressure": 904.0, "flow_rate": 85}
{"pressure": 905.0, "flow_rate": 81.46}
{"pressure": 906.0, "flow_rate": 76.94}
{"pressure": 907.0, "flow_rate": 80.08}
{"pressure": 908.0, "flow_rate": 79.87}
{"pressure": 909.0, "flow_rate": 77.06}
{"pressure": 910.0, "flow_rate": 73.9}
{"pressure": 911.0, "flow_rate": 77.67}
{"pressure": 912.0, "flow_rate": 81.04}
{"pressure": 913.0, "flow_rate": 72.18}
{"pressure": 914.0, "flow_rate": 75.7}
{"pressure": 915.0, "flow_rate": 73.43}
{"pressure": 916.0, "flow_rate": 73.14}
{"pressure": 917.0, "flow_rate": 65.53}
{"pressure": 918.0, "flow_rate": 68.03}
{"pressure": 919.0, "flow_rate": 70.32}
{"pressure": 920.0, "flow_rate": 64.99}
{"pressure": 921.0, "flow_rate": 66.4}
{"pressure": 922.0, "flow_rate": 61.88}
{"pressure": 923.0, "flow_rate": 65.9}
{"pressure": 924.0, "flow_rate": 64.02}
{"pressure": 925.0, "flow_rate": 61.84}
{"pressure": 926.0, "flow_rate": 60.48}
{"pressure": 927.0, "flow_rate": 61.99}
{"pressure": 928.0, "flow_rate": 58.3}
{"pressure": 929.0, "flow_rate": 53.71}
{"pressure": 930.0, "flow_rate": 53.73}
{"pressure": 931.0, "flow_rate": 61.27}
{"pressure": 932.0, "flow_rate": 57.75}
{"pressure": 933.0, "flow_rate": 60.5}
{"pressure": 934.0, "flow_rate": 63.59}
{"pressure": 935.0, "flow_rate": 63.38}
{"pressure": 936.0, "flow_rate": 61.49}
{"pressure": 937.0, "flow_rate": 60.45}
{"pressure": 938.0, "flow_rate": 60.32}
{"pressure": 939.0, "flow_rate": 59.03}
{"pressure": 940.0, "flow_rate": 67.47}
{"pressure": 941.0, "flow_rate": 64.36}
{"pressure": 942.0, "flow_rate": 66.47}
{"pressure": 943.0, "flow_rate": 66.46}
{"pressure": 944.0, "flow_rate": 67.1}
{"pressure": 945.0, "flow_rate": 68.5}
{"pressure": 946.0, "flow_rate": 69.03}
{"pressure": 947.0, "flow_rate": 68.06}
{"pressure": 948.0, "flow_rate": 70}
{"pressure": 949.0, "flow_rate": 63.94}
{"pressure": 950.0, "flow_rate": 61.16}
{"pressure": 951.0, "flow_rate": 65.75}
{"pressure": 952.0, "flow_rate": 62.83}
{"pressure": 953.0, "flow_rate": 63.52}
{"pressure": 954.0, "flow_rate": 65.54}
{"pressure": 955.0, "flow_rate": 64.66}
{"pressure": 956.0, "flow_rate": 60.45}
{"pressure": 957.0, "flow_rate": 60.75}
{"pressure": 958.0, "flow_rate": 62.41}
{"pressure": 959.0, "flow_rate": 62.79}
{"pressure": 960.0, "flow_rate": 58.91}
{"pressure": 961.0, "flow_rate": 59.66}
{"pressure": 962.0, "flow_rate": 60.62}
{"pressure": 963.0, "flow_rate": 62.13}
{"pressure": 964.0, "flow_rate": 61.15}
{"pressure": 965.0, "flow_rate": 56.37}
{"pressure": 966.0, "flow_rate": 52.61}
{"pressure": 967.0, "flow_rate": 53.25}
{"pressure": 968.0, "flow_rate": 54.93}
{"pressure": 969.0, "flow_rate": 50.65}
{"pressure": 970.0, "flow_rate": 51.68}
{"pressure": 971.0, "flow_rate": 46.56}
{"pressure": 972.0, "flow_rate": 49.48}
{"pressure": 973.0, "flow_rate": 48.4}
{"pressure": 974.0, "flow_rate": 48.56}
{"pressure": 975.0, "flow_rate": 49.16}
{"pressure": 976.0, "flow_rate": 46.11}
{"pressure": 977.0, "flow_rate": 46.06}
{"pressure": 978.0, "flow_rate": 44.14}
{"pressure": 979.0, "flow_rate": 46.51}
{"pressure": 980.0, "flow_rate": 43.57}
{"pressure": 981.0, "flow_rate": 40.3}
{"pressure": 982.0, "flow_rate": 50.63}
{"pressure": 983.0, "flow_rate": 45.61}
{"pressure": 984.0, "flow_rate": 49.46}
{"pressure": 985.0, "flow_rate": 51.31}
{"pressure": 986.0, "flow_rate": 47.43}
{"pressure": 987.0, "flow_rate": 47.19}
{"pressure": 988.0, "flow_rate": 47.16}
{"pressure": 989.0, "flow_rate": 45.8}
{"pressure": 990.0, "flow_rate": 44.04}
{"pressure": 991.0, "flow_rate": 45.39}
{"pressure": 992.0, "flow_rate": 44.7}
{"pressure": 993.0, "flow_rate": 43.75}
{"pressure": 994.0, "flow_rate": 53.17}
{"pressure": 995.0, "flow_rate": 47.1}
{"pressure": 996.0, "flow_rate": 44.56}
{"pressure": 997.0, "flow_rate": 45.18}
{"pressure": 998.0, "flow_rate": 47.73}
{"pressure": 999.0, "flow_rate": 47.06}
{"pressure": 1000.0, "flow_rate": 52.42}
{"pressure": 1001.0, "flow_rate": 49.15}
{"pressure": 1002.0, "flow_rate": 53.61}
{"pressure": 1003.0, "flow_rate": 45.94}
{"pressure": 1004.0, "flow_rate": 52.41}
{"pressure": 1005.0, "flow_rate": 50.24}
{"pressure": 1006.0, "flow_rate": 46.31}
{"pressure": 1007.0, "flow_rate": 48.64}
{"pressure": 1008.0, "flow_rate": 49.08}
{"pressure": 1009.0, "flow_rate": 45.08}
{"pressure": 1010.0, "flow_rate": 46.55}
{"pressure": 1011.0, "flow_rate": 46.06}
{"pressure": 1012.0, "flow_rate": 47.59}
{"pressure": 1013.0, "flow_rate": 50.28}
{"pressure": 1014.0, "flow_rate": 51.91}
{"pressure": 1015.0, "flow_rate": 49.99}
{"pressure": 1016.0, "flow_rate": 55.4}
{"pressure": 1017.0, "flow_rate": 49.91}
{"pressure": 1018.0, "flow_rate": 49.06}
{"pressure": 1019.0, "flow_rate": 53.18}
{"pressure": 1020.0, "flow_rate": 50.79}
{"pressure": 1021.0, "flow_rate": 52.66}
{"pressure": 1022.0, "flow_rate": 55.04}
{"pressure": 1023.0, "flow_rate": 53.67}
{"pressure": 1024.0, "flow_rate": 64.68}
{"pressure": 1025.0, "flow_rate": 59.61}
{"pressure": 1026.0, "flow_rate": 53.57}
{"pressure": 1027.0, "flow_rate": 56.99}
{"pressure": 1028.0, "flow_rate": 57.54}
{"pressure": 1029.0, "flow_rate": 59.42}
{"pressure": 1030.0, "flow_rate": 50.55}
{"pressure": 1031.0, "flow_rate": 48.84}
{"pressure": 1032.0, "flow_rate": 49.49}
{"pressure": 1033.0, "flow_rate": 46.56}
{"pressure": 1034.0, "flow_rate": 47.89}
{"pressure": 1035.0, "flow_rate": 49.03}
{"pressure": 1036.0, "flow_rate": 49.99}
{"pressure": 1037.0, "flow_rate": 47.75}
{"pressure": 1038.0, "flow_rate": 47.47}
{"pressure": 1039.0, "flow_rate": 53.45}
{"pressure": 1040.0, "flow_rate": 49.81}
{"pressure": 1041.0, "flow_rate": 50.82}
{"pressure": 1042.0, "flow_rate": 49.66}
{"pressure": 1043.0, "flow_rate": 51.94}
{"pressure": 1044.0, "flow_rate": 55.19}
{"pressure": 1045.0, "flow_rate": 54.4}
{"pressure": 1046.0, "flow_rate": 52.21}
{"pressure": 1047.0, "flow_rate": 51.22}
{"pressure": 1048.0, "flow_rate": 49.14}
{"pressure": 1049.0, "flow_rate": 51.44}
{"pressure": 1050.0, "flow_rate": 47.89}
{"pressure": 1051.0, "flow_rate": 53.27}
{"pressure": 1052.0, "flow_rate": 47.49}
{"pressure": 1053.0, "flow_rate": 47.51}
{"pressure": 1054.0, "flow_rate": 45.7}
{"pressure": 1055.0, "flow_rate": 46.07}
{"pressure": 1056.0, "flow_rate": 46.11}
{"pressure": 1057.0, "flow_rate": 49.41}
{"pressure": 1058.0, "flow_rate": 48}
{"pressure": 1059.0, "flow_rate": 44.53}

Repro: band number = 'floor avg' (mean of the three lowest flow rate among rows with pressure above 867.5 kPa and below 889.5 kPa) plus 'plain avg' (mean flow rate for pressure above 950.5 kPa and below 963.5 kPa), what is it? 124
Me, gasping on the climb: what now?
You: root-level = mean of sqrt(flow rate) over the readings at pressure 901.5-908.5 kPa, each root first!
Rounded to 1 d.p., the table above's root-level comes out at 8.9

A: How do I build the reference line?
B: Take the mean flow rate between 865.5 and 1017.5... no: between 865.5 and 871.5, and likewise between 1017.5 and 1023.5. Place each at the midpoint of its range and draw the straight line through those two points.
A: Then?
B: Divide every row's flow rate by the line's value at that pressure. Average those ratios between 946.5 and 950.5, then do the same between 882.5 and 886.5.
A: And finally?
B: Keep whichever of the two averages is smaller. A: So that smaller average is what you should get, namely 0.97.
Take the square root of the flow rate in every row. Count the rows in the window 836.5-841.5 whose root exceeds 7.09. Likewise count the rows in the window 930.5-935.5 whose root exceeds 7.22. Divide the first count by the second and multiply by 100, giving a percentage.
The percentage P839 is 100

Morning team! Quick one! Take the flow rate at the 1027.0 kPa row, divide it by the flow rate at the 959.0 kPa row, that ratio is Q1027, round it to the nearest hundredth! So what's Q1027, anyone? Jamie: 0.91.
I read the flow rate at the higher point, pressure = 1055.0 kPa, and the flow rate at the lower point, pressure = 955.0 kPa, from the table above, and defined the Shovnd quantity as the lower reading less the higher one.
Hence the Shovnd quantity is 19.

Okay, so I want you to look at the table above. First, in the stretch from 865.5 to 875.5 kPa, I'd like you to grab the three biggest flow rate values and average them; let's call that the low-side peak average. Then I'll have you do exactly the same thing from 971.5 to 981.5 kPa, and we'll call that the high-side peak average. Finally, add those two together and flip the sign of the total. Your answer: -123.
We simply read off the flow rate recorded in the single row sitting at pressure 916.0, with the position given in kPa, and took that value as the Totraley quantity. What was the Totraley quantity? 73.14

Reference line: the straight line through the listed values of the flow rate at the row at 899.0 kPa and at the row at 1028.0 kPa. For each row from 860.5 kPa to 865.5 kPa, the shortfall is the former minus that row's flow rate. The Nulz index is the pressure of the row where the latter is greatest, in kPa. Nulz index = 863.0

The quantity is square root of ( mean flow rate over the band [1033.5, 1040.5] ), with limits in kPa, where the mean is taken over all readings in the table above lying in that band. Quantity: 7.02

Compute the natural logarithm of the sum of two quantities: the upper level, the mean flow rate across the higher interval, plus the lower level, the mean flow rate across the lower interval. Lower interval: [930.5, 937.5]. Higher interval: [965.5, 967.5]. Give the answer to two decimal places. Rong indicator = 4.74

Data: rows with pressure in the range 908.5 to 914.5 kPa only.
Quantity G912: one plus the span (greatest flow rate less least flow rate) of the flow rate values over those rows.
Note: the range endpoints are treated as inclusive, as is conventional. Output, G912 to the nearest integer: 10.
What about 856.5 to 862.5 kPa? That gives 16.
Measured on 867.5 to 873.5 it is 14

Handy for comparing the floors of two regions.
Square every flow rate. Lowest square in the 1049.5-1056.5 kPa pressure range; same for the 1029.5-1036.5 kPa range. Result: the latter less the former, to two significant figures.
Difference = 79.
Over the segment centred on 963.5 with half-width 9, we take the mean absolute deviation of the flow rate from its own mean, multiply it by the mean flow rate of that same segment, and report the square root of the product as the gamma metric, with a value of 16.3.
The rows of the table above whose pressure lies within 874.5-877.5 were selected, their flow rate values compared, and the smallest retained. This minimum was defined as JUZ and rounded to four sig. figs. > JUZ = 60.59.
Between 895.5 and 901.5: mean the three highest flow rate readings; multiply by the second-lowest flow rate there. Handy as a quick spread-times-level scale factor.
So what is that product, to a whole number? 5850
